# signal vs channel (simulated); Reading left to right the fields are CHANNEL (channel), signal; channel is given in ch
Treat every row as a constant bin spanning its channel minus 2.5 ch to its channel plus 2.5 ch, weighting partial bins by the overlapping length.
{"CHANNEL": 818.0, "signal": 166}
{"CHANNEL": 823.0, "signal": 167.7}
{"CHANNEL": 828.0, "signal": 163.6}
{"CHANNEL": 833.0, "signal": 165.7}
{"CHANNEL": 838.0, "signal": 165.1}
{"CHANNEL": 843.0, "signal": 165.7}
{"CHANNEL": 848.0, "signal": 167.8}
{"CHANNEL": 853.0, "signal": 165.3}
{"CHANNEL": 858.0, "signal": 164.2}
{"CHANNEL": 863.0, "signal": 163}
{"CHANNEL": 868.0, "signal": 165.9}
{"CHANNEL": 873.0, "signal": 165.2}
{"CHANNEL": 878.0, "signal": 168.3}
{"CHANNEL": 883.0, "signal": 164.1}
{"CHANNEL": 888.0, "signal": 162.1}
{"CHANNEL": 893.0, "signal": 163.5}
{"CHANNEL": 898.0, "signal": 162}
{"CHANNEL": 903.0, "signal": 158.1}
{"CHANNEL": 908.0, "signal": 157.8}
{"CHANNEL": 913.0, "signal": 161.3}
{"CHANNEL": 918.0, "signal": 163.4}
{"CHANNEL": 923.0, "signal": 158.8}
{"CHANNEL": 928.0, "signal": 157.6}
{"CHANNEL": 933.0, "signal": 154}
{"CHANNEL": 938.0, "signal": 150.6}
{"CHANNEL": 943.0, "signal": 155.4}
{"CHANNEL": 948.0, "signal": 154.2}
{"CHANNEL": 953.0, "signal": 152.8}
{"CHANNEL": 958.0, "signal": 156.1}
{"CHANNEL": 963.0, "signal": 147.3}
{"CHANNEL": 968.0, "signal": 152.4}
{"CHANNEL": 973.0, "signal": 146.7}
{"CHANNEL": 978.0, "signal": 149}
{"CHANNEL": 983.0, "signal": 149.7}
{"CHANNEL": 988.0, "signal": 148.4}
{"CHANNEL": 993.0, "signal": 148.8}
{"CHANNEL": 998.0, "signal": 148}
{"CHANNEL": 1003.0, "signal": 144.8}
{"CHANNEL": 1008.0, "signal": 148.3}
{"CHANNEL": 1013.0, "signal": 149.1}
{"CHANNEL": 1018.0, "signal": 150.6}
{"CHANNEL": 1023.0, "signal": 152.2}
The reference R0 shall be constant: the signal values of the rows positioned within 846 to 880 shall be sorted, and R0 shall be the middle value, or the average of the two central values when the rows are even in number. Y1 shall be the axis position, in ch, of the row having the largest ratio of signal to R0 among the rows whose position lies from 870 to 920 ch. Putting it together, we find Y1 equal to 878.0 ch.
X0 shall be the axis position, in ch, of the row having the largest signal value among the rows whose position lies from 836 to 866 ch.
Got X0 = 848.0 ch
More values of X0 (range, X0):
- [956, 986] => 958.0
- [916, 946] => 918.0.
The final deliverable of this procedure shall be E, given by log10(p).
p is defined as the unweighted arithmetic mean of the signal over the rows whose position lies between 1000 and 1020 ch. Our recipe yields 2.17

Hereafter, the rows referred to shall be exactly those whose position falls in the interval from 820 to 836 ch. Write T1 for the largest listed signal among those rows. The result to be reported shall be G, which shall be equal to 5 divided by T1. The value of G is 0.0298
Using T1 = 167.7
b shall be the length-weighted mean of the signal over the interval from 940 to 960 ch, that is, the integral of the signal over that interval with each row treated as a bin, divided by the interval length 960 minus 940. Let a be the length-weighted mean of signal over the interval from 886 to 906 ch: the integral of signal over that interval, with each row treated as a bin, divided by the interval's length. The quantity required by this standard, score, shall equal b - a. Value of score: -7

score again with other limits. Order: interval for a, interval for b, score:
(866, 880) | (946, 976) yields -15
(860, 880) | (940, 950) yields -11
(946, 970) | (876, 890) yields 12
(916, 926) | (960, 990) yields -12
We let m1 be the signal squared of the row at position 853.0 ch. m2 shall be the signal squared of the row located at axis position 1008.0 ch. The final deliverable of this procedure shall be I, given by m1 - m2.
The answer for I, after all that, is 5331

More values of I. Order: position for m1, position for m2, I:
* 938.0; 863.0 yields -3889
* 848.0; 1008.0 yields 6164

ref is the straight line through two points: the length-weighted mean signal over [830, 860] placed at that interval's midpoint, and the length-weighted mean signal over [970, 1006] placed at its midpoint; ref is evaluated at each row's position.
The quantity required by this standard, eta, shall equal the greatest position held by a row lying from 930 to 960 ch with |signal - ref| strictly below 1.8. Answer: 953.0 ch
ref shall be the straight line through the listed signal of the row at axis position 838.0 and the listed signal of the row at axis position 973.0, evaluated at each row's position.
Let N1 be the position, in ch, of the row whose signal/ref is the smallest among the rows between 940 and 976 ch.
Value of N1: 963.0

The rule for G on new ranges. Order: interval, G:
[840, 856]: 0.0298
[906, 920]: 0.0306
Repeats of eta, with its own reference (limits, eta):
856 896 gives 888.0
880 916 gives 908.0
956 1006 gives 1003.0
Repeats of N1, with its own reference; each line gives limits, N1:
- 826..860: 828.0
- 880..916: 903.0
